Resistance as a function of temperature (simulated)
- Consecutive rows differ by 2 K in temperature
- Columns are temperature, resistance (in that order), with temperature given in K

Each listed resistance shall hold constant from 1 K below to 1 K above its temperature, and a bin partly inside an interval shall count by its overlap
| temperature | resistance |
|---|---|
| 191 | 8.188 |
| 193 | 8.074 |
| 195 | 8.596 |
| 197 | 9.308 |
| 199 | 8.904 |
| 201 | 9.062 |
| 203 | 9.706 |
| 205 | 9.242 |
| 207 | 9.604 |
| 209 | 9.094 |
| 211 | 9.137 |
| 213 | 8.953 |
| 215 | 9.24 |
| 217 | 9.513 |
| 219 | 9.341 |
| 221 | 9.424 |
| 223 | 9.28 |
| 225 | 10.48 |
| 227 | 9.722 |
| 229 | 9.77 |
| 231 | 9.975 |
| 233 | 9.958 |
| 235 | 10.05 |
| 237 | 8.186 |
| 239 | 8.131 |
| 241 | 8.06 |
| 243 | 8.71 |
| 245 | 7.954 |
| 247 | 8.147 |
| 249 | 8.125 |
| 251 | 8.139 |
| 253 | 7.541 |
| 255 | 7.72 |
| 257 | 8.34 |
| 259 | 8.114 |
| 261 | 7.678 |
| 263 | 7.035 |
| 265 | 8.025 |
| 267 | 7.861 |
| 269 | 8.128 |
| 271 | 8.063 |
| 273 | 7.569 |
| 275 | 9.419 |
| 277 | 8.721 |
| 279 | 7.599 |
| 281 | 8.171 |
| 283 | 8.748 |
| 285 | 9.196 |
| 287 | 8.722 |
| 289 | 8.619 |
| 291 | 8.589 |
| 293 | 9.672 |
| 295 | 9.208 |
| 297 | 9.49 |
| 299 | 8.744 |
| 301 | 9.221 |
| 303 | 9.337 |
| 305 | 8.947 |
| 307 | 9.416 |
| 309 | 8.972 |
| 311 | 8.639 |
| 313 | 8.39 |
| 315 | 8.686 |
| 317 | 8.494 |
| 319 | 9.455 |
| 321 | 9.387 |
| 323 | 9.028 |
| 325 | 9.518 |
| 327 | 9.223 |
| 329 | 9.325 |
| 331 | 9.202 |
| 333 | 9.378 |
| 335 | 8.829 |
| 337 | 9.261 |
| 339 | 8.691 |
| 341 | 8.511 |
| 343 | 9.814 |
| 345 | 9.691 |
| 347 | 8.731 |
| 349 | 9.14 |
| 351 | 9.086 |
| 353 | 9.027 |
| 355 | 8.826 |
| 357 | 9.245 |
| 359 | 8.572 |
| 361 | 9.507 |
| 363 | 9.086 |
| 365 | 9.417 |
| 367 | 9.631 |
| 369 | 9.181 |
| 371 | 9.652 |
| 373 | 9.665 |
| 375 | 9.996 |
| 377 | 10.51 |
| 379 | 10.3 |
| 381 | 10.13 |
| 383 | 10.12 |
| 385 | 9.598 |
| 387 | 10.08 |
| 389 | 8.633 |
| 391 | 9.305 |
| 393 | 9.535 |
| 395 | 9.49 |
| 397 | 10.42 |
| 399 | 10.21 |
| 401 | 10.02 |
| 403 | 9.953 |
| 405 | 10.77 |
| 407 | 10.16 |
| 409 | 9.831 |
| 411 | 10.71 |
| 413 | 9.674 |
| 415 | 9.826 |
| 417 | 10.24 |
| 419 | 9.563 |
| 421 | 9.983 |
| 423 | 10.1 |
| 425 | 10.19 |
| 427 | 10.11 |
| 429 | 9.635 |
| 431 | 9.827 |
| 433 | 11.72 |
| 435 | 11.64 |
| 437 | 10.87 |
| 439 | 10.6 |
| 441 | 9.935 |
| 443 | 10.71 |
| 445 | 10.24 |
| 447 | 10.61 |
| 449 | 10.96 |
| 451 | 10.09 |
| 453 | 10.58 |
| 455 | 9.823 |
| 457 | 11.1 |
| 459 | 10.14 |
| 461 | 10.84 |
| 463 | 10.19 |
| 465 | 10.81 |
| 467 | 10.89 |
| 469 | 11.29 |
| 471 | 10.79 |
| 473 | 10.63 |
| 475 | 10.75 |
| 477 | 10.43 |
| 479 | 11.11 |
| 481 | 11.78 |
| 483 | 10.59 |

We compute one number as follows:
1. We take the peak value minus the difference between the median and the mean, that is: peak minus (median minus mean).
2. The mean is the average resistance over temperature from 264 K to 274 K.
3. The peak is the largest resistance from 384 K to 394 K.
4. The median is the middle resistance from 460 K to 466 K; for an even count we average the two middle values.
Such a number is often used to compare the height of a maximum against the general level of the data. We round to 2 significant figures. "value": 7.2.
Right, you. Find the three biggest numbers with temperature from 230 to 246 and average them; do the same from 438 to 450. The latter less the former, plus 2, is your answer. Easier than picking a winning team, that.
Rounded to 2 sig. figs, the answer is 2.8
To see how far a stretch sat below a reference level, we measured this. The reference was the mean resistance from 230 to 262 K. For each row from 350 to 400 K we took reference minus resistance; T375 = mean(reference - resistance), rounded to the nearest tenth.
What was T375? -1.1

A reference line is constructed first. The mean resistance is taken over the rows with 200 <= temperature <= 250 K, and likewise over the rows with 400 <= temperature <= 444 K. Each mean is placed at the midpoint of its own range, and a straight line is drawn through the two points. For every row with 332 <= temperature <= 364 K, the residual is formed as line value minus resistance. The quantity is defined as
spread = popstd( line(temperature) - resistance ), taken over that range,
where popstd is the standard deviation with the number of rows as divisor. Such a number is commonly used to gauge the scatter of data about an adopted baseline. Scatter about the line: 0.38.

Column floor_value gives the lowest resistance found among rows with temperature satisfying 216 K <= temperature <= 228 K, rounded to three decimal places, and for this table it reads 9.280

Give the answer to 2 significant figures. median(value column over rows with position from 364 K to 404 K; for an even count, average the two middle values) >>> 9.8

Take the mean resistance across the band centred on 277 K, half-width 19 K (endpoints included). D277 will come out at 8.4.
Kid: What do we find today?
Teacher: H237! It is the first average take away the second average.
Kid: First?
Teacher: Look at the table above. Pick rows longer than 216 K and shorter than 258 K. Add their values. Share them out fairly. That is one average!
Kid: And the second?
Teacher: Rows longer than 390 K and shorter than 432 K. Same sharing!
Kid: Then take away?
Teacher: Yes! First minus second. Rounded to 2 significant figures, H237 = -1.1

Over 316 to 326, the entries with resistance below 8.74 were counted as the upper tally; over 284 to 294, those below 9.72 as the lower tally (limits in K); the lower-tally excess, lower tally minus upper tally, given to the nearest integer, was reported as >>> 4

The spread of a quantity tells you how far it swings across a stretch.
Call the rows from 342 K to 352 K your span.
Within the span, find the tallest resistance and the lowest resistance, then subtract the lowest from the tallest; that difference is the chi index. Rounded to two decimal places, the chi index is 1.08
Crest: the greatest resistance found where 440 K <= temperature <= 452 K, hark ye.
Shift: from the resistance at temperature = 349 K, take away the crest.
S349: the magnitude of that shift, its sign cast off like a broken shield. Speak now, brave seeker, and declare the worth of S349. 1.82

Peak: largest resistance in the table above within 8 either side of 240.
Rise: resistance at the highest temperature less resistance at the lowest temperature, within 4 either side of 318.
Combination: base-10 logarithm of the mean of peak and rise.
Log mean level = 0.73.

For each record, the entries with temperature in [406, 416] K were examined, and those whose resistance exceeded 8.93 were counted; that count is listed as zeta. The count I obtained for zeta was 5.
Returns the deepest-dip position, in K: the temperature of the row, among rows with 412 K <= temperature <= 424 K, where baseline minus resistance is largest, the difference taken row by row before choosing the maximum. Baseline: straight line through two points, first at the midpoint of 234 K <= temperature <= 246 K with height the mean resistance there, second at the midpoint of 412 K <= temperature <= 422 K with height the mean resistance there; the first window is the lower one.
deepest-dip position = 419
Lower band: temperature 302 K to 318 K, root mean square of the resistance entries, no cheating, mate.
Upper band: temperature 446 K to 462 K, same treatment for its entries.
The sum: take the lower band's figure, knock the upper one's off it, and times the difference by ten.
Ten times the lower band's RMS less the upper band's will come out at -16.6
